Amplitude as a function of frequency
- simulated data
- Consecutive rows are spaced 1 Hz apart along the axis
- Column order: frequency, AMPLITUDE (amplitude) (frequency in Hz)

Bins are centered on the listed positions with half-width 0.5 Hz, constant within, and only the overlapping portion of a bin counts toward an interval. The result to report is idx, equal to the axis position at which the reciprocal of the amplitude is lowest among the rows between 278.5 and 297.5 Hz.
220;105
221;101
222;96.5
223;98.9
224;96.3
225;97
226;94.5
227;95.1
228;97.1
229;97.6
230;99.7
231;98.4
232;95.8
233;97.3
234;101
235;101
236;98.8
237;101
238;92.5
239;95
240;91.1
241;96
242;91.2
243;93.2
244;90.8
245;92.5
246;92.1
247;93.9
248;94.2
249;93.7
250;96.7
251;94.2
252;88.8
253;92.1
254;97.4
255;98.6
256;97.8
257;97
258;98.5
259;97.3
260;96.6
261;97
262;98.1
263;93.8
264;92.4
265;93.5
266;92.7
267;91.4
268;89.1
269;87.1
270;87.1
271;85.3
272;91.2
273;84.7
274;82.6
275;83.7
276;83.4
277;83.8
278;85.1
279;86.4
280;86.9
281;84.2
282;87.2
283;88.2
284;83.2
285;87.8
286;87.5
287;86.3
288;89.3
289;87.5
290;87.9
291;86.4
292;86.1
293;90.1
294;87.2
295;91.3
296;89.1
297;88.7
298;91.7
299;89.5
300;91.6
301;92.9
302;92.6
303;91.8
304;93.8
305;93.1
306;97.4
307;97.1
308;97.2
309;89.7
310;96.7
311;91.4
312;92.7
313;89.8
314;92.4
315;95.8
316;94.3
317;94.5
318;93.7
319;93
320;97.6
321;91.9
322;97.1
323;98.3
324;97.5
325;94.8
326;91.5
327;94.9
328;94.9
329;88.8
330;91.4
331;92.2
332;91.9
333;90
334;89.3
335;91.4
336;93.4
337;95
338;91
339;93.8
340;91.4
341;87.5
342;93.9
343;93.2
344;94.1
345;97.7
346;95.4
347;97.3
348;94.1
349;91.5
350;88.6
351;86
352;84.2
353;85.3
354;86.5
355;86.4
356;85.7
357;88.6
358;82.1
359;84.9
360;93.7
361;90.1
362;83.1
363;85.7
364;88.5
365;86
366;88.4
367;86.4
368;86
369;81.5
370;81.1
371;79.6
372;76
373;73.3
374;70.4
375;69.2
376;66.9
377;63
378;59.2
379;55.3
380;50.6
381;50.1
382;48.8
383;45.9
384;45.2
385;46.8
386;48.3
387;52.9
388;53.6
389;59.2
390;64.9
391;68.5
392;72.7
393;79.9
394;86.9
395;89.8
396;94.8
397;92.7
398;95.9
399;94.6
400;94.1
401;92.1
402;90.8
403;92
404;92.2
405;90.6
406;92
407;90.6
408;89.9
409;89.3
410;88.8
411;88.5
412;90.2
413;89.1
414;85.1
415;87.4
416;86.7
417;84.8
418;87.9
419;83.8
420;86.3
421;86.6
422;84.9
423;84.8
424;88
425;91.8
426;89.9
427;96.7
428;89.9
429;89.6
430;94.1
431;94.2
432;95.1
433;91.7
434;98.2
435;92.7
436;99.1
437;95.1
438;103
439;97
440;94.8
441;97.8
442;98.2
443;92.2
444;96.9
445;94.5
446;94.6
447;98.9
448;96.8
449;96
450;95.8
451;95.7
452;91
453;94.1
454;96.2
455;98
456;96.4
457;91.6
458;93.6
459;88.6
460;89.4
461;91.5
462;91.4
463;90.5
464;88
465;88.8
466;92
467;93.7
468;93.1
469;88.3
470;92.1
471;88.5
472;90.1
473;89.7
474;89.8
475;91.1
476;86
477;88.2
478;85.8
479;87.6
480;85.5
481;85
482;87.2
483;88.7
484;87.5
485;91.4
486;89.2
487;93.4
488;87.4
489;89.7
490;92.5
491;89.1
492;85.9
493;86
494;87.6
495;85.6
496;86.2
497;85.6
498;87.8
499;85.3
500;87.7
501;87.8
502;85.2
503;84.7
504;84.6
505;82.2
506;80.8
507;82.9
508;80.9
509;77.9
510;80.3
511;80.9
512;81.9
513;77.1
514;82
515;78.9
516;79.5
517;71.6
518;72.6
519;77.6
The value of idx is 295 Hz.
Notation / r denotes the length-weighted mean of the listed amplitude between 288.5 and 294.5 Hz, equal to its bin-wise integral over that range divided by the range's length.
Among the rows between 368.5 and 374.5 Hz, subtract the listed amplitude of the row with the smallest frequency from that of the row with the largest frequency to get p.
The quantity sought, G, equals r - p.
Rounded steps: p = -11.1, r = 88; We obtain 99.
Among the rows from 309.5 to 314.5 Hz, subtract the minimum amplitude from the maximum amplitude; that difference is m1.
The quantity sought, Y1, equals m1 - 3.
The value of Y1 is 4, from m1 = 6.9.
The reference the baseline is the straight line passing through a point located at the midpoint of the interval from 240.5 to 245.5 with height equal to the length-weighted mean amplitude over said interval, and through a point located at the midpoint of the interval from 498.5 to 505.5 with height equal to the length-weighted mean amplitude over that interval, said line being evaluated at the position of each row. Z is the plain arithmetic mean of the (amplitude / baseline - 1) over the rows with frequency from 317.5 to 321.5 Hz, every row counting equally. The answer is 0.04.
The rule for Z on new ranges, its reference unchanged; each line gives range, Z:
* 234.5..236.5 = 0.07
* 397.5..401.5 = 0.07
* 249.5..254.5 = 0.01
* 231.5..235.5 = 0.06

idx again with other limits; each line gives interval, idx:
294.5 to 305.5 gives 304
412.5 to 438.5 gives 438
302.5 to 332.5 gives 323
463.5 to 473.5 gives 467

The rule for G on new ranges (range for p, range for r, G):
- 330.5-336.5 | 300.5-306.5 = 92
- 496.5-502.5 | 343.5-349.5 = 95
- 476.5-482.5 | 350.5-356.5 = 87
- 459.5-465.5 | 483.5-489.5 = 90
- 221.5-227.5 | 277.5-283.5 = 88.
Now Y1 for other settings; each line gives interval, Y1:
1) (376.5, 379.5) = 5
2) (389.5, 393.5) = 12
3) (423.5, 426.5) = 1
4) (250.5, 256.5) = 7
